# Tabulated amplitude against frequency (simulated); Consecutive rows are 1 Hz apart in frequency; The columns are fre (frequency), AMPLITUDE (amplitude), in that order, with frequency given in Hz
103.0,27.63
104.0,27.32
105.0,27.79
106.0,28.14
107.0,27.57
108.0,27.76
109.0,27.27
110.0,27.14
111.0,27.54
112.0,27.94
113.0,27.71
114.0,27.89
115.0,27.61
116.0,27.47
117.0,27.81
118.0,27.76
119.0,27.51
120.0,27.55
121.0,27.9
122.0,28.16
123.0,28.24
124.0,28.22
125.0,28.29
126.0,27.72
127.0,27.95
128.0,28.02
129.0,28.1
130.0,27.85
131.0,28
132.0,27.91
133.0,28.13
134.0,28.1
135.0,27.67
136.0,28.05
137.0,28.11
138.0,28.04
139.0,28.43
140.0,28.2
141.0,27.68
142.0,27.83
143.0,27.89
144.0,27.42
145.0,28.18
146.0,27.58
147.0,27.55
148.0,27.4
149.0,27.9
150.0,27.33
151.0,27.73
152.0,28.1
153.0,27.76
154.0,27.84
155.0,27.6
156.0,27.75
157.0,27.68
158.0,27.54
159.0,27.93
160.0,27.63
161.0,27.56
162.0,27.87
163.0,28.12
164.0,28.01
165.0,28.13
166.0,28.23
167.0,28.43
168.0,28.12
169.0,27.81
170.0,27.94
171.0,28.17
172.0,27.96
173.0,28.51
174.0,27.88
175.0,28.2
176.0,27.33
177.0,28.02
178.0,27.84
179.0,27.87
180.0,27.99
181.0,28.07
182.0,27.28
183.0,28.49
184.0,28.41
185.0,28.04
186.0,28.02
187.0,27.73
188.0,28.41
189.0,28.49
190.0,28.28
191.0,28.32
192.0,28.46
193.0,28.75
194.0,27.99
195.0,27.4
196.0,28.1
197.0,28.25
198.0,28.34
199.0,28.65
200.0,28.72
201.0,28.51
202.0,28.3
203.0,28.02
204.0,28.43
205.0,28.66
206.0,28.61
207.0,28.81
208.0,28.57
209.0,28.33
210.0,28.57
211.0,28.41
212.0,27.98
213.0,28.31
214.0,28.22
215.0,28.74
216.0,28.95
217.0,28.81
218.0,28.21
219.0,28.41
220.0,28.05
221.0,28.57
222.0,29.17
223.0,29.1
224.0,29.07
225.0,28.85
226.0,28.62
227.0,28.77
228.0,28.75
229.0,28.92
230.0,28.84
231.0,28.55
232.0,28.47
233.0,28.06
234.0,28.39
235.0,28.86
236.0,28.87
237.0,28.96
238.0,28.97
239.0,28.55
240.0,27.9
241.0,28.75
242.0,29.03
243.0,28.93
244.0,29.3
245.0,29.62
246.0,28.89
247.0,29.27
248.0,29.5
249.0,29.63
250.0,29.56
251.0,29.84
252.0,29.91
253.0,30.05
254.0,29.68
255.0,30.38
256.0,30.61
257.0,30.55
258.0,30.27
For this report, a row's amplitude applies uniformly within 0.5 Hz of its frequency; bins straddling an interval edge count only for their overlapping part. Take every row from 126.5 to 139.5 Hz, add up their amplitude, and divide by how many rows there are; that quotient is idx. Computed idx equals 28.0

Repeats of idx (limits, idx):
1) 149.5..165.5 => 27.8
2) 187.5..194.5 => 28.4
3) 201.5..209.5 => 28.5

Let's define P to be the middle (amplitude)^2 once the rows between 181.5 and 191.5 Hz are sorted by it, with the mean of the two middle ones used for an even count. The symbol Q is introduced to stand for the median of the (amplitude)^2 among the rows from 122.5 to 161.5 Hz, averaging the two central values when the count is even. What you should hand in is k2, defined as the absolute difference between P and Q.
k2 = 23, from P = 801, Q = 778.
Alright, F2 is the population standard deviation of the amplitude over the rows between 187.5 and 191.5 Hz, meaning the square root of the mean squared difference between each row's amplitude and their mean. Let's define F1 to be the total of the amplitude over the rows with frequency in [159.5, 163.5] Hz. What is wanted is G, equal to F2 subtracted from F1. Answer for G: 111.1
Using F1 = 111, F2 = 0.08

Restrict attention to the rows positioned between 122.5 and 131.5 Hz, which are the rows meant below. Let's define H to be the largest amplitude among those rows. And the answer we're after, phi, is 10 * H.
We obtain 283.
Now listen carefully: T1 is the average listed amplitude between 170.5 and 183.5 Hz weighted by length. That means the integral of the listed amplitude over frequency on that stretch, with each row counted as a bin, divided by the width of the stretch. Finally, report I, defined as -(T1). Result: -28.0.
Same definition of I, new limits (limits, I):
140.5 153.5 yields -27.7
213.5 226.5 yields -28.7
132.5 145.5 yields -28.0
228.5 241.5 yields -28.6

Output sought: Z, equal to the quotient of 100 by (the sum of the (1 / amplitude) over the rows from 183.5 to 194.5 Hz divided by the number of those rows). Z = 2826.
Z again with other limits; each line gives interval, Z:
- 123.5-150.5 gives 2791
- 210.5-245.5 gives 2868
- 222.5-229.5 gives 2887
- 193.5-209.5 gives 2835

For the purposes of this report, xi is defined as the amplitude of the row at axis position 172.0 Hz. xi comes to 27.96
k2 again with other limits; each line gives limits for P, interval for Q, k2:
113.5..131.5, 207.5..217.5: 34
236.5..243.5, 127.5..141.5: 50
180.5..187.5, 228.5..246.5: 47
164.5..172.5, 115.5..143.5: 8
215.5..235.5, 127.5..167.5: 49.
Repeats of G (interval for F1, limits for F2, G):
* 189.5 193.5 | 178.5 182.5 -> 113.5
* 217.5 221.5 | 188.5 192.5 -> 113.2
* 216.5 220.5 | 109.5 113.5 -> 113.2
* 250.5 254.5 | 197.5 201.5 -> 119.3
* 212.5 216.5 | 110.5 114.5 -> 114.1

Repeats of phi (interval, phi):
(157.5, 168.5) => 284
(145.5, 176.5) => 285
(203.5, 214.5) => 288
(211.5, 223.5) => 292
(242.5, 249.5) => 296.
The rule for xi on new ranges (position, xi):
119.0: 27.51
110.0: 27.14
